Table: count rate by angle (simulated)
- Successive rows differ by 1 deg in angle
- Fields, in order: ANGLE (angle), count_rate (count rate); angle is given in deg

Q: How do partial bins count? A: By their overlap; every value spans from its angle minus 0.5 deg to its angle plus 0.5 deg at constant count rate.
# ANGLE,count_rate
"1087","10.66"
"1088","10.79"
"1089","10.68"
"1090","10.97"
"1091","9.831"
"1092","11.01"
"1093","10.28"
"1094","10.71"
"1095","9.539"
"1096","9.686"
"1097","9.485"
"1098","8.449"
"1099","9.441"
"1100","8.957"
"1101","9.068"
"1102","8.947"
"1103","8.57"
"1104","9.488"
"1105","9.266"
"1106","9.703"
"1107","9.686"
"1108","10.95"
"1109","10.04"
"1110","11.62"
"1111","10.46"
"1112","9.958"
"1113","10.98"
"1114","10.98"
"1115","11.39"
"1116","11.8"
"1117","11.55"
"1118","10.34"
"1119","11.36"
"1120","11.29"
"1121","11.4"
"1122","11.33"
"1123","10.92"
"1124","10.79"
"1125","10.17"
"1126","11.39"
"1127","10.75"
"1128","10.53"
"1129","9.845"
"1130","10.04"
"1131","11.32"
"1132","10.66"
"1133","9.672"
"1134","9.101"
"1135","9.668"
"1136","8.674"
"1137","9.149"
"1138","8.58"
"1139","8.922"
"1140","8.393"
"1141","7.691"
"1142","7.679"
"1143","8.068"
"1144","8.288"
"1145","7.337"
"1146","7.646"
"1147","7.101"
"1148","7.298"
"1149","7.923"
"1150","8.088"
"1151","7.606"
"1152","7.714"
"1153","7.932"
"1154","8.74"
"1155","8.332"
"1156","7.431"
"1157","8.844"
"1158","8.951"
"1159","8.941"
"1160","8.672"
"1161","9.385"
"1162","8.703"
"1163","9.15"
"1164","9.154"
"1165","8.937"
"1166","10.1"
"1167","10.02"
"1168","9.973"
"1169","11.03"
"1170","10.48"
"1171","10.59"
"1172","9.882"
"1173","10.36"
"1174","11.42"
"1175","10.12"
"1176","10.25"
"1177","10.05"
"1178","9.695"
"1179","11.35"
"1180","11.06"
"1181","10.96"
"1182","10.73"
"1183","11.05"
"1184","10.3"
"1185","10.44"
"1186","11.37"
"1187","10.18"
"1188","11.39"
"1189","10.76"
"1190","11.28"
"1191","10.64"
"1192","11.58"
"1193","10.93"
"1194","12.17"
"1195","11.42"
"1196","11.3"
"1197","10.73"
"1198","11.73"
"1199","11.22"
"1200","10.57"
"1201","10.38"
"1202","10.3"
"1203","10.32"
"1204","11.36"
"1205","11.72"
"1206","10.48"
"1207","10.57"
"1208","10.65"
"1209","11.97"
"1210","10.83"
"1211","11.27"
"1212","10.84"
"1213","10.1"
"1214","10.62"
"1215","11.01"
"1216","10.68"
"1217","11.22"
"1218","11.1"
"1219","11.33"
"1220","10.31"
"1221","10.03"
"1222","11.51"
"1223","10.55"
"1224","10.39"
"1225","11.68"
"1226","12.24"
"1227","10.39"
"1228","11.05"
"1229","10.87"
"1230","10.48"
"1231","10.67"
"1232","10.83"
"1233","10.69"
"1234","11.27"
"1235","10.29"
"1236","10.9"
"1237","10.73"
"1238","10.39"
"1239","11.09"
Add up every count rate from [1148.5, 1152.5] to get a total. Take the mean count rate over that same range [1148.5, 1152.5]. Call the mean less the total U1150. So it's -23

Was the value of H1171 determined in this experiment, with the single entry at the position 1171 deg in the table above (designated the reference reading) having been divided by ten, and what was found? 1.06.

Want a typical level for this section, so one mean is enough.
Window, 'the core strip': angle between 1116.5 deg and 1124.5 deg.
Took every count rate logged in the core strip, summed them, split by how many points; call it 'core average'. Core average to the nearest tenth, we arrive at 11.1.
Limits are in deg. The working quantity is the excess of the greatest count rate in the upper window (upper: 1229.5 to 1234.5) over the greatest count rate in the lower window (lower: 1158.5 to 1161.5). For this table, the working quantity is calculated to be 1.9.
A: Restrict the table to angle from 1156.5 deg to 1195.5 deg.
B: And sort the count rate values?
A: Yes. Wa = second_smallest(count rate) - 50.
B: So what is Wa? -41.3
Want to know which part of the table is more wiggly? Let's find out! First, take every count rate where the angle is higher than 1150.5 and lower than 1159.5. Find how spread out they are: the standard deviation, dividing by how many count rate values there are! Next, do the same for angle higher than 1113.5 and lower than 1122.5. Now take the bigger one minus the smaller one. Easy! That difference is 0.19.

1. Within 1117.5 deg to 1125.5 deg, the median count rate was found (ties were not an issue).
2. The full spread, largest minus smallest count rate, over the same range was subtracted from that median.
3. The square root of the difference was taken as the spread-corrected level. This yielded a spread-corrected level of 3.1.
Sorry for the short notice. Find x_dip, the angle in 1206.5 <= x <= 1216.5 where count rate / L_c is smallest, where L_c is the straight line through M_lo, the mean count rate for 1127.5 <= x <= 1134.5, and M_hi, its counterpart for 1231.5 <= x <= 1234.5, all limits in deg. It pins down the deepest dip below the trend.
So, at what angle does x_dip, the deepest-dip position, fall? 1213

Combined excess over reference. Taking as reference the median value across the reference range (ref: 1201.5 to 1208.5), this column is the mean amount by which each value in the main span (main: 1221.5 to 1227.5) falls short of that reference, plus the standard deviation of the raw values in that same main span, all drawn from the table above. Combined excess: 0.2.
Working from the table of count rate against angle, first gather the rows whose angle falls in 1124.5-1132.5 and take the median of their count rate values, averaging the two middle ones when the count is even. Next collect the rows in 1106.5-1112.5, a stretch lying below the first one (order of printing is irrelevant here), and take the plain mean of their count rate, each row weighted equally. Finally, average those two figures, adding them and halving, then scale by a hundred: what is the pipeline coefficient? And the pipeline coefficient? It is 1052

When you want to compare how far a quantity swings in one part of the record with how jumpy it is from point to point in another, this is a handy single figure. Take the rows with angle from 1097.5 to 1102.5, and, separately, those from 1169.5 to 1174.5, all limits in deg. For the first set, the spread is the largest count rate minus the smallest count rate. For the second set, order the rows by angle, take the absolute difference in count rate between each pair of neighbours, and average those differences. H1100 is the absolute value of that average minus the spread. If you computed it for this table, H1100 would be 0.4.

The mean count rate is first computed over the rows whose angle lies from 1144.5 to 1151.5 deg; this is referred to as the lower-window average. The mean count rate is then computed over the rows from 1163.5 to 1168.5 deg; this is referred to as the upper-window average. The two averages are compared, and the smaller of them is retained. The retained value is 7.6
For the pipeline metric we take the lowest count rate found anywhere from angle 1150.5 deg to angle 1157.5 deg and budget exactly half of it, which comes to 3.7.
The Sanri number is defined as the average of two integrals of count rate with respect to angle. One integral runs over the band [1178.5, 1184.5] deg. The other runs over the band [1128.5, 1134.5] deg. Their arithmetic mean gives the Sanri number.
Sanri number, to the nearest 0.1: 63.0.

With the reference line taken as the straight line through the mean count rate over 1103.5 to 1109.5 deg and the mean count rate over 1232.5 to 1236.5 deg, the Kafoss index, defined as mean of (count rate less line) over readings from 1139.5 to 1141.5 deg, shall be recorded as -2.1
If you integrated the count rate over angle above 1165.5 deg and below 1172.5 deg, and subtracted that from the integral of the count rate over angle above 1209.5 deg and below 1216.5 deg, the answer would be 3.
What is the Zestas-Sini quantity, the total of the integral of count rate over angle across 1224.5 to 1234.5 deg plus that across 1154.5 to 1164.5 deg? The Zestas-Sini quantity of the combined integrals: 198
